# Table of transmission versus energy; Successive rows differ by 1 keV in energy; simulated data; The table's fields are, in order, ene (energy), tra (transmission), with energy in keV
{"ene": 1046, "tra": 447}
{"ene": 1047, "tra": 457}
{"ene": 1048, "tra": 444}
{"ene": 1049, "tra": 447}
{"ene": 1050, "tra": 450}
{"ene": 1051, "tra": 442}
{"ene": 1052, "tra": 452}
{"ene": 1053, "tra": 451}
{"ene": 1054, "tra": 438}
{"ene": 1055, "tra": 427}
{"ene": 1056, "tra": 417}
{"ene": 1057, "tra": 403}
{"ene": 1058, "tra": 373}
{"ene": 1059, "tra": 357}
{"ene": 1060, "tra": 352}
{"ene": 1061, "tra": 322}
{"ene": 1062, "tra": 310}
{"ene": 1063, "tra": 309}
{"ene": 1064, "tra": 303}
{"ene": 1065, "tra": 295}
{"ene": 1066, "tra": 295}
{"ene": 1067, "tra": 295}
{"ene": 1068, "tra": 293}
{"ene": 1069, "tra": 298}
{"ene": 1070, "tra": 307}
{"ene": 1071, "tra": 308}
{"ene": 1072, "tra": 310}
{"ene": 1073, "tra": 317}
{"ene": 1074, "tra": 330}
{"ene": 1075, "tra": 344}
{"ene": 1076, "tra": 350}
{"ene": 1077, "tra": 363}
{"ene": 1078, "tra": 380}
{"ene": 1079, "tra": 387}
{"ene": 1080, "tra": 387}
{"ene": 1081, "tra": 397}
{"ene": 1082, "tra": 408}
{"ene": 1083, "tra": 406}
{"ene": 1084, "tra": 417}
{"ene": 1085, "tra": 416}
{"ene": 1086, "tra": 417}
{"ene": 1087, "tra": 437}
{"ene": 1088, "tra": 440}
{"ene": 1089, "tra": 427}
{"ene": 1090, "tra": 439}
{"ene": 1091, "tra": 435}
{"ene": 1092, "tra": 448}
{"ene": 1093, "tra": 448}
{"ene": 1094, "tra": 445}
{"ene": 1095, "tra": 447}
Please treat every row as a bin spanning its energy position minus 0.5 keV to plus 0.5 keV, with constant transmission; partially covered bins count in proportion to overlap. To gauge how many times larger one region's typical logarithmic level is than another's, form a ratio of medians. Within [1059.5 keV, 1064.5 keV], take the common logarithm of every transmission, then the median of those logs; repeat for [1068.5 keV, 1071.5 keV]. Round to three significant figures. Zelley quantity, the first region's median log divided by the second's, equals 1.00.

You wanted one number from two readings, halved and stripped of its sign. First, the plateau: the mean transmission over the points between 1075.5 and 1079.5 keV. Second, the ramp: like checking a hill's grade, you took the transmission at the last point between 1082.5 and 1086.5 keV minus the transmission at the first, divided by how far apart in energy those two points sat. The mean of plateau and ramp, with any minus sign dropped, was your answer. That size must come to 187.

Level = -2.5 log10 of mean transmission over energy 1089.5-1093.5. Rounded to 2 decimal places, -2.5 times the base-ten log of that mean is -6.61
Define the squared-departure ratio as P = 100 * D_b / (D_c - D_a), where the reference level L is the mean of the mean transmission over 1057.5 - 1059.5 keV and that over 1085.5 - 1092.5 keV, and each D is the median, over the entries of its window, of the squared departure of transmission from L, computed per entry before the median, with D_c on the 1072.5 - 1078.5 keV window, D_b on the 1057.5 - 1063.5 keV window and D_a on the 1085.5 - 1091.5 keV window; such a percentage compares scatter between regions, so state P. 279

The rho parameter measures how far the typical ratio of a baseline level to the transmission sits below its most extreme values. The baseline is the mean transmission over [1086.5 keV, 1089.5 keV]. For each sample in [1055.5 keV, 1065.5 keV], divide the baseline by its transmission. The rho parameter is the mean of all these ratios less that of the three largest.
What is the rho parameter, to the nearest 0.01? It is -0.16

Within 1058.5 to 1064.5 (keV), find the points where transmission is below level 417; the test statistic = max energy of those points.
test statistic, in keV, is 1064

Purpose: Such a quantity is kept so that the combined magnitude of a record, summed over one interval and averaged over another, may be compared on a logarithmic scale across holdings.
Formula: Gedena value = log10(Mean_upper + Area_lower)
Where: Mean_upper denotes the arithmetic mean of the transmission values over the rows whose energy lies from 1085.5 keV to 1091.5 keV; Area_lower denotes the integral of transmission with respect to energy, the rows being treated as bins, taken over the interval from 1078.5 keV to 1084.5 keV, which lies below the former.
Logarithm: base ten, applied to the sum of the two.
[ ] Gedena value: 3.45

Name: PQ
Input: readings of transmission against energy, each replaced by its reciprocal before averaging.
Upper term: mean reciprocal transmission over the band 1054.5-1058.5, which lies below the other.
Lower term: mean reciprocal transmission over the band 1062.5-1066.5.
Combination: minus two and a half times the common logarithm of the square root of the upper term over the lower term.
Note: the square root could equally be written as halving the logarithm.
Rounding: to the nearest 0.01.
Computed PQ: 0.16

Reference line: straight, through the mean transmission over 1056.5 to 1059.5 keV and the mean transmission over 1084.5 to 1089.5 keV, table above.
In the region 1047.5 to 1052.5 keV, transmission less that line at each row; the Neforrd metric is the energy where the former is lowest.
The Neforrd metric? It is 1051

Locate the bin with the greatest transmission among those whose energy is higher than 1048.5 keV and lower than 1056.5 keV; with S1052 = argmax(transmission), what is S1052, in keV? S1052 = 1052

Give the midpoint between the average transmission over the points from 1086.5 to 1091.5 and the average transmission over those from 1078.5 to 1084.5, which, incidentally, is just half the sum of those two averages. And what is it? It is 418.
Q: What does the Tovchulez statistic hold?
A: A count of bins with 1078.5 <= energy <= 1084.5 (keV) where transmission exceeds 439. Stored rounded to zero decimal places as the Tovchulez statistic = 0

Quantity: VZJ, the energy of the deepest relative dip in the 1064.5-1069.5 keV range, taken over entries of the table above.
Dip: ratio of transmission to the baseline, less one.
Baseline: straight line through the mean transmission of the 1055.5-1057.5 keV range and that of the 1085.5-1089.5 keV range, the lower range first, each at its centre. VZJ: 1068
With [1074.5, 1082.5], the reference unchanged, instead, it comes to 1075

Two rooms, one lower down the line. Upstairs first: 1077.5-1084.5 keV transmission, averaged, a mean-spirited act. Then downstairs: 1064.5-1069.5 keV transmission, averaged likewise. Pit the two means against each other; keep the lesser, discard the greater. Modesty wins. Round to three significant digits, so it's 295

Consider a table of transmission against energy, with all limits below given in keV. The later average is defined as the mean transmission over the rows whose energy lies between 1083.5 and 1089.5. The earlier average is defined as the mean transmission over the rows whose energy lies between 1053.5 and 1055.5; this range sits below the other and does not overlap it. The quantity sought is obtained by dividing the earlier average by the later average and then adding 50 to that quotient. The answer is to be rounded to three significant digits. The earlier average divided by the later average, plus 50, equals 51.0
